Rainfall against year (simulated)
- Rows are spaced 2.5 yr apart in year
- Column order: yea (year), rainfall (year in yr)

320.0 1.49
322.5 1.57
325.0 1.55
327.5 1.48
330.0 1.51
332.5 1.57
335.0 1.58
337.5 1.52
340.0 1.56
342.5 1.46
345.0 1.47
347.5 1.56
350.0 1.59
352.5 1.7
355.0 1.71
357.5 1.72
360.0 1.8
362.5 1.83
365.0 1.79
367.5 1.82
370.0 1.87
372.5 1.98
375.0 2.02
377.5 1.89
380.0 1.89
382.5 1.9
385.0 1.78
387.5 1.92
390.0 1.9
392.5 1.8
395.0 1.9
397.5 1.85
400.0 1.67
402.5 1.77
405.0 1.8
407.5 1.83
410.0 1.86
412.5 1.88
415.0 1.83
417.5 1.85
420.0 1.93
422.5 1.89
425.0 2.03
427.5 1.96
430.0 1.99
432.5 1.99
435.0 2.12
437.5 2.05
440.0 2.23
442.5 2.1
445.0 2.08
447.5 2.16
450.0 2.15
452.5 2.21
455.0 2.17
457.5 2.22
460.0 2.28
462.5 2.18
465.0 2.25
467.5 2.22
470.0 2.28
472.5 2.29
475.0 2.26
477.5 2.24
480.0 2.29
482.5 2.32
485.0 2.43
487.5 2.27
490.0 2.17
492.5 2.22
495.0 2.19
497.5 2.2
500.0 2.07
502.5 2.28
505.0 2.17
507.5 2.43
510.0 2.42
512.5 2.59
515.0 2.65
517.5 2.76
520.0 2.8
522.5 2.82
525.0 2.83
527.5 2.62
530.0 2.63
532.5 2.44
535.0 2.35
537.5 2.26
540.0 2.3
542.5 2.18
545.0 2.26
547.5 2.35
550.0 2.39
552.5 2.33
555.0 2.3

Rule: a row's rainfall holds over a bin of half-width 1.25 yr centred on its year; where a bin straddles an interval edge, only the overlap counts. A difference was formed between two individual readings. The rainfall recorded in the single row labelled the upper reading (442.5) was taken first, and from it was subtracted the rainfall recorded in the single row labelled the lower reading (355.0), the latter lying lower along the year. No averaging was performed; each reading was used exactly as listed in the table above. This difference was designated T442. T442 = 0.39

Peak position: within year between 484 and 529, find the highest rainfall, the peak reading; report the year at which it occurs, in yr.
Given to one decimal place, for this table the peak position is 525.0 yr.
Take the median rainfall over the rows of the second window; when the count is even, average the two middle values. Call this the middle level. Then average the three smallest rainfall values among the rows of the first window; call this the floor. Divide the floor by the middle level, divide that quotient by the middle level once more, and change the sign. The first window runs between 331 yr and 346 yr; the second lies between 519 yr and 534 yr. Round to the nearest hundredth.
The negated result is -0.20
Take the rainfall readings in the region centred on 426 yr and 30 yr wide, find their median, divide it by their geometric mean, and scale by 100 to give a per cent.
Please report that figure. 99.9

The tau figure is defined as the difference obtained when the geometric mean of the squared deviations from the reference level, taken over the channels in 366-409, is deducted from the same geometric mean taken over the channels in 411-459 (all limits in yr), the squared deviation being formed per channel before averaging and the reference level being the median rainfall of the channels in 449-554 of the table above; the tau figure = -0.1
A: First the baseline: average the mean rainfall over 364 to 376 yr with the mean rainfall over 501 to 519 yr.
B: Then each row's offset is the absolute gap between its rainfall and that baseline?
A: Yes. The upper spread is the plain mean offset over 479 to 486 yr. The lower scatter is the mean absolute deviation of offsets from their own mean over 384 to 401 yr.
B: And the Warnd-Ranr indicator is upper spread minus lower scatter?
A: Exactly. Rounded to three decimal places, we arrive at 0.093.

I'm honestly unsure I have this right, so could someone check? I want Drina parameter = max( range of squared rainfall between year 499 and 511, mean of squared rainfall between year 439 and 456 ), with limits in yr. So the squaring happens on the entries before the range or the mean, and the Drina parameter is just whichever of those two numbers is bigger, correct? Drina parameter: 4.7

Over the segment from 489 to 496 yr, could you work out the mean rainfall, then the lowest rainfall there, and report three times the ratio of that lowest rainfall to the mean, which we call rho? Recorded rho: 2.97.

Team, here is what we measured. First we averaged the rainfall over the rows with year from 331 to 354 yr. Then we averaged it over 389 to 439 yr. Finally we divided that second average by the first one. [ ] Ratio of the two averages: 1.22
